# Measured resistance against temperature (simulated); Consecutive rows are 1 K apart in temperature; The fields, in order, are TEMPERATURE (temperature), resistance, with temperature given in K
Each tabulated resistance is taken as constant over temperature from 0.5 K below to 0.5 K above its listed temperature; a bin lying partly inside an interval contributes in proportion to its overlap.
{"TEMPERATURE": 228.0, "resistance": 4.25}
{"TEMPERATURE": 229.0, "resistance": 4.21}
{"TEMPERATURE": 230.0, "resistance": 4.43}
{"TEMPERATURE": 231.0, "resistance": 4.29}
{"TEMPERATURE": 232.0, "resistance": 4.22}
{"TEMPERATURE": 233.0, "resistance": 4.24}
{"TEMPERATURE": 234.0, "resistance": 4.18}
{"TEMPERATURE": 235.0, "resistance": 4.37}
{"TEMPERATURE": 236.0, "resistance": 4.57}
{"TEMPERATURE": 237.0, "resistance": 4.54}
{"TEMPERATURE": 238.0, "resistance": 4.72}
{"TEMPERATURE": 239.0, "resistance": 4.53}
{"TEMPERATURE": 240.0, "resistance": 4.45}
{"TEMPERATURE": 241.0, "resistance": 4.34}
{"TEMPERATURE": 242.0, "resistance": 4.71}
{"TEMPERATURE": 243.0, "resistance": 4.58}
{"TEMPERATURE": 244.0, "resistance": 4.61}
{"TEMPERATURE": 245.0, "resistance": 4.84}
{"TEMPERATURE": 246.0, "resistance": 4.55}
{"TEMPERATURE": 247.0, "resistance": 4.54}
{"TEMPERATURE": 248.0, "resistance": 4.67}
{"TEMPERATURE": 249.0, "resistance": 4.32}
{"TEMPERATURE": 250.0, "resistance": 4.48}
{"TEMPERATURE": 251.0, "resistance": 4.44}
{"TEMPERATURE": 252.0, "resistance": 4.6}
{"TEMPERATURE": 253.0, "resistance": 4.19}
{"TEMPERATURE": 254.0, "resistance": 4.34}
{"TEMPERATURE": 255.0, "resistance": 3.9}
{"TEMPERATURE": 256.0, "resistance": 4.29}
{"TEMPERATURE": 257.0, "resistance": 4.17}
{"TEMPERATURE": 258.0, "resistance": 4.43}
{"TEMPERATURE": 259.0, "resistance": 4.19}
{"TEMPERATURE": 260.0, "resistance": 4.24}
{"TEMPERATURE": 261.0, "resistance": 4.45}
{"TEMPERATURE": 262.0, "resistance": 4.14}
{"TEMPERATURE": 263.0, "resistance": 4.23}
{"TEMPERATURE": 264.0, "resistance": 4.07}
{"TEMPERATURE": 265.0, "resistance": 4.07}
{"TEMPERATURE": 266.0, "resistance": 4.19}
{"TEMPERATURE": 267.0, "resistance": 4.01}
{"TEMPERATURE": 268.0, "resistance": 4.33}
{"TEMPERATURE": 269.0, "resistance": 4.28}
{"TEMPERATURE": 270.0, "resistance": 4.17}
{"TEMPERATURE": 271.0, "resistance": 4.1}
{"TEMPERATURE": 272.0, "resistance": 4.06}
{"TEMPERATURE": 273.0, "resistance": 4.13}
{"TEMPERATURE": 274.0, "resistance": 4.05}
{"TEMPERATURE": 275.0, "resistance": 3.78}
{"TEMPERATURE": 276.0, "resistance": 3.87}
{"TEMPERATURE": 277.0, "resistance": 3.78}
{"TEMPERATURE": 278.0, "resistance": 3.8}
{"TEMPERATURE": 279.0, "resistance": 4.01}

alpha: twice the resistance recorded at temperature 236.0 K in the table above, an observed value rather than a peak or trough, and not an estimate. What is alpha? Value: 9.1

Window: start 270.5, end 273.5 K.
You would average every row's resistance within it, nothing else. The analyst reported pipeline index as 4.10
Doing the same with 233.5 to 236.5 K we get 4.37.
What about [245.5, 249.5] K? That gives 4.52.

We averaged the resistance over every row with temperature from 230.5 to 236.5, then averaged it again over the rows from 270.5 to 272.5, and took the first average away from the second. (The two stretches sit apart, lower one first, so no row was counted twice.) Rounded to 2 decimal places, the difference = -0.23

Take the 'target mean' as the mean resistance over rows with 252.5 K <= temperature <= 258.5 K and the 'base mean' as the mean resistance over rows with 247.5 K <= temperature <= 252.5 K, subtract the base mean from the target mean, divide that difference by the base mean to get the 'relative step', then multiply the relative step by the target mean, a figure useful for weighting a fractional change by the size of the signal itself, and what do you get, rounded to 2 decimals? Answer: -0.26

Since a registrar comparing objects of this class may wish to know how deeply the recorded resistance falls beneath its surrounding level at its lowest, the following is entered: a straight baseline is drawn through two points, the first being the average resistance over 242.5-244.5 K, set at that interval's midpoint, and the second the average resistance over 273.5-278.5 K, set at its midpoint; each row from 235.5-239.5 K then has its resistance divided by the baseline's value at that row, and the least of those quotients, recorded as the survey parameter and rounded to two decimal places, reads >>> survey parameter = 0.96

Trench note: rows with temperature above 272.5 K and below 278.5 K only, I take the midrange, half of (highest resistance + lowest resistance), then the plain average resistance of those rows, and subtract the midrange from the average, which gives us -0.05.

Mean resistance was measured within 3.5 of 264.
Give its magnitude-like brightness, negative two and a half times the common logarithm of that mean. -1.55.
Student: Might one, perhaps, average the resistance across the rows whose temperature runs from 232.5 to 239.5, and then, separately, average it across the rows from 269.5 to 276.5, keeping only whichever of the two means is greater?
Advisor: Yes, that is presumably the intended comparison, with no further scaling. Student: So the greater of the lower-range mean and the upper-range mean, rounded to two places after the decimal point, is 4.45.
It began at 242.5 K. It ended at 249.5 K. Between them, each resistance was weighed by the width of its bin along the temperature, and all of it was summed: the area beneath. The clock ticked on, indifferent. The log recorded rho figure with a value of 32.1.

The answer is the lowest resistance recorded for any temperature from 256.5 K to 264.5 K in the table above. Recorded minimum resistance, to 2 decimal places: 4.07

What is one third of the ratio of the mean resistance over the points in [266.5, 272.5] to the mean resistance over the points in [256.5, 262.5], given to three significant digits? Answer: 0.325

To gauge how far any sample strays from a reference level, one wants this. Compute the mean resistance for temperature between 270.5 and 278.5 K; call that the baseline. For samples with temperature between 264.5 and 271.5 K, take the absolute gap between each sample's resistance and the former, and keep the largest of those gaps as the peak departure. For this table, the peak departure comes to 0.4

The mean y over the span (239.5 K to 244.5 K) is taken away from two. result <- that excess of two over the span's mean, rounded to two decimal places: -2.54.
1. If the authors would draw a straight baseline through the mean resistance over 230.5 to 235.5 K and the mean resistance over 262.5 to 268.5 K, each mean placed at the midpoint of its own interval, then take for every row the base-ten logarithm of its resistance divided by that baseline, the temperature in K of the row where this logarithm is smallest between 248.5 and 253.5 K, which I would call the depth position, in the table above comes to 253.0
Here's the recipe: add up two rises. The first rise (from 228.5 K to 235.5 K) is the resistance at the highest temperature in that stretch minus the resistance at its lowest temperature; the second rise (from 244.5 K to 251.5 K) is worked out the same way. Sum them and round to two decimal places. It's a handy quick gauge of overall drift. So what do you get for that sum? -0.24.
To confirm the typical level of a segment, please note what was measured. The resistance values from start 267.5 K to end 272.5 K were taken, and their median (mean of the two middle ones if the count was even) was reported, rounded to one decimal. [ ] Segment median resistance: 4.2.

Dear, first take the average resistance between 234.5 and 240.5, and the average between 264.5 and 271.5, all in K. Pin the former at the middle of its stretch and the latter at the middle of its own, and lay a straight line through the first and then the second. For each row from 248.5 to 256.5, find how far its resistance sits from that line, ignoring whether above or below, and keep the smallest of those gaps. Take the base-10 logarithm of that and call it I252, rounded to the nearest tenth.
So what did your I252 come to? -2.1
